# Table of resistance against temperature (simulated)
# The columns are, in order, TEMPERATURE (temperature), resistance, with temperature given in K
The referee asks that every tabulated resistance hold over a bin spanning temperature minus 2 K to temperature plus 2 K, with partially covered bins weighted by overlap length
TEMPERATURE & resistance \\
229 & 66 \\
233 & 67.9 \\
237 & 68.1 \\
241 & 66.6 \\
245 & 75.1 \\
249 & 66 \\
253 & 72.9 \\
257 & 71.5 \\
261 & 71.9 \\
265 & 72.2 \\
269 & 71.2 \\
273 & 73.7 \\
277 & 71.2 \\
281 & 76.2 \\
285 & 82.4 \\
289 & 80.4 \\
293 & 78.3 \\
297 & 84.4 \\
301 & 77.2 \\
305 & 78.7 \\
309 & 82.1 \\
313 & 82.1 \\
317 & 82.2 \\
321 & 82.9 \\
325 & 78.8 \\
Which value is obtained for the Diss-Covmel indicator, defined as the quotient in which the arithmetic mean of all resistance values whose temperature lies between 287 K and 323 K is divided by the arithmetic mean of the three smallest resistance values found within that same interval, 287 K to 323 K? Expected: 1.04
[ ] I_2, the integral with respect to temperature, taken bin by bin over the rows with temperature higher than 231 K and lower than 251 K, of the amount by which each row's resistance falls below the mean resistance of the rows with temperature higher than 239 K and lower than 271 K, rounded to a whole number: 44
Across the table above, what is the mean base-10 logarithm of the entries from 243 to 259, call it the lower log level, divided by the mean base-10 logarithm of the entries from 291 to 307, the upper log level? 0.975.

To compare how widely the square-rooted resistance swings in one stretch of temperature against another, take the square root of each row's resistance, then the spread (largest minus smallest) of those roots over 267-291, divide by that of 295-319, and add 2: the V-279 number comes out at 3.6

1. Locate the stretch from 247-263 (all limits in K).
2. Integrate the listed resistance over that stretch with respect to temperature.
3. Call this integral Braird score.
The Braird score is 1129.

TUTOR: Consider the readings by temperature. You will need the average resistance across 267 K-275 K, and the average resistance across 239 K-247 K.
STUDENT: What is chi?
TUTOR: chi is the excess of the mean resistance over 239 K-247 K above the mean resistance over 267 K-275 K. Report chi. -1.6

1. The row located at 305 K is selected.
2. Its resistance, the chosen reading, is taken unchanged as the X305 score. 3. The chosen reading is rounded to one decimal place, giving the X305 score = 78.7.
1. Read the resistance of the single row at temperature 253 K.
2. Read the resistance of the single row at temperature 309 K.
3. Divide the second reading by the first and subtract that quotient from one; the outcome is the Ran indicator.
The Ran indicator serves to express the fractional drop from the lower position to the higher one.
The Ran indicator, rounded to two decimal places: -0.13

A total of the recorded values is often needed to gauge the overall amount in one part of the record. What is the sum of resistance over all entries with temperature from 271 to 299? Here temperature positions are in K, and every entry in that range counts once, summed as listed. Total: 547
